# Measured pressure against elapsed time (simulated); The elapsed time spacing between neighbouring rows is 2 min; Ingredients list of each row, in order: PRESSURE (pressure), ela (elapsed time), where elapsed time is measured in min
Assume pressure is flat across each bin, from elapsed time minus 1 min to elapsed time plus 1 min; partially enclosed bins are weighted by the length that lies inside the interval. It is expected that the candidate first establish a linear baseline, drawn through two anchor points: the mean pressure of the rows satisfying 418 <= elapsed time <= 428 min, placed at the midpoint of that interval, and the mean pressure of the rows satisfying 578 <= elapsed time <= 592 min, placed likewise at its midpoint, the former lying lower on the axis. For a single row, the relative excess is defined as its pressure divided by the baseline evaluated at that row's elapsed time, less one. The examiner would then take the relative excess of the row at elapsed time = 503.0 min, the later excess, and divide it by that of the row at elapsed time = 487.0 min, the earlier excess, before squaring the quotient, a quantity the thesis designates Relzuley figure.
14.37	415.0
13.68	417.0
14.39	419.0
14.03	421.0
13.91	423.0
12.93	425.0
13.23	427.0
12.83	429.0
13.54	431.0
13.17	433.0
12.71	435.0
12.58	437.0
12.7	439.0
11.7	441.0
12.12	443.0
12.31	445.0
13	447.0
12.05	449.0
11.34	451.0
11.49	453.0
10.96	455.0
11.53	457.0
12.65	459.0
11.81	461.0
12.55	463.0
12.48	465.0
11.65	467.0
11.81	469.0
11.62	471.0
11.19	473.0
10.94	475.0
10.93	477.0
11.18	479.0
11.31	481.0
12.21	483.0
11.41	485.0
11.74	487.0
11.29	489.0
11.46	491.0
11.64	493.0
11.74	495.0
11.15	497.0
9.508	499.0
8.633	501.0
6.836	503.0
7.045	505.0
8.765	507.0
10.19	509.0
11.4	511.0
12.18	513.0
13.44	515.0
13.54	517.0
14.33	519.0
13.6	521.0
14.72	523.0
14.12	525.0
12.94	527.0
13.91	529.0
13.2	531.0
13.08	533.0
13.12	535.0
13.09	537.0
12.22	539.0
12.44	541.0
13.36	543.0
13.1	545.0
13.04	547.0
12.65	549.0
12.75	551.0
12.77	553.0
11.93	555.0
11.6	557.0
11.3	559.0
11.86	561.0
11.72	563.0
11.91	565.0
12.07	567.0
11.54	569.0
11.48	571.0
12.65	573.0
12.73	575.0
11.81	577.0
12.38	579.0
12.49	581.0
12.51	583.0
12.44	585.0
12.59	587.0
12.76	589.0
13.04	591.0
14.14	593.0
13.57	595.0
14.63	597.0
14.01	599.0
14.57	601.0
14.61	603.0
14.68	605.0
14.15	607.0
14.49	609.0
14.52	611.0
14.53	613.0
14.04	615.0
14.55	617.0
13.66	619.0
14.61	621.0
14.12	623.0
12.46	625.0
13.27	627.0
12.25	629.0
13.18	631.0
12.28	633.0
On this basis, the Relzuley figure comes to 17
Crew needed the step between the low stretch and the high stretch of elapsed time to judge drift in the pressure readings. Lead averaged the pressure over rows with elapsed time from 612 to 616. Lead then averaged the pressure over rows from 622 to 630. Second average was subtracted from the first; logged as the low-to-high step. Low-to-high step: 1.3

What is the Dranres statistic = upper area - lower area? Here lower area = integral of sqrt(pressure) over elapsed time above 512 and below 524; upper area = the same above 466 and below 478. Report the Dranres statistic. -3.9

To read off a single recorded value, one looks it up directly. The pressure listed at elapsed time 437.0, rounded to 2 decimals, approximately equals 12.58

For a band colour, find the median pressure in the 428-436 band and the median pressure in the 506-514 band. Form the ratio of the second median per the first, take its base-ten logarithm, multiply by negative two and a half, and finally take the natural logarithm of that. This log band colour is -1.60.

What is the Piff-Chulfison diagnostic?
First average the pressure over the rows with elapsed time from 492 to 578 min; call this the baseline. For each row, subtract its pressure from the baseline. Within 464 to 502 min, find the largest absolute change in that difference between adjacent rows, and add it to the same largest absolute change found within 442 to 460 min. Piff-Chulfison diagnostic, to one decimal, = 2.8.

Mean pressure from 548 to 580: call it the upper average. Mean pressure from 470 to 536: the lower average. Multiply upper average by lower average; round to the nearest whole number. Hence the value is 141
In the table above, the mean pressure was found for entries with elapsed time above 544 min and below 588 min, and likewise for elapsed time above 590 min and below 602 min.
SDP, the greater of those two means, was 14.0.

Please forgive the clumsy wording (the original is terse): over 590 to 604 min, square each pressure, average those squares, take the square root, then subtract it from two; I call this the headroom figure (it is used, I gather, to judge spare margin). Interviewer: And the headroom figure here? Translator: -12.1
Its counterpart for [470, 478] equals -9.2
